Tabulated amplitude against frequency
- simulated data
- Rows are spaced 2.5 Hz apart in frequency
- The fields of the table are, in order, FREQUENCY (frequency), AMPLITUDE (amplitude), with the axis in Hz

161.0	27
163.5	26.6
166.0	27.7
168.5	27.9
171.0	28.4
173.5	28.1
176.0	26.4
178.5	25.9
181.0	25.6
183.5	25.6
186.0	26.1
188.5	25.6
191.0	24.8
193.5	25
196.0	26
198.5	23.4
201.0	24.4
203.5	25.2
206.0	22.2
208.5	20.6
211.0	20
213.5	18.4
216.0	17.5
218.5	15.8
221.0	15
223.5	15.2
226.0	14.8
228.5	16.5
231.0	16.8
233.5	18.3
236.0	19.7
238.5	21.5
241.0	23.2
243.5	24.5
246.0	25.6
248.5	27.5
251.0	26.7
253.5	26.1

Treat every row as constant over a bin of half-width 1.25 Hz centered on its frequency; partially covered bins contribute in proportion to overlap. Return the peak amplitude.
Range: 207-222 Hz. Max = 20.6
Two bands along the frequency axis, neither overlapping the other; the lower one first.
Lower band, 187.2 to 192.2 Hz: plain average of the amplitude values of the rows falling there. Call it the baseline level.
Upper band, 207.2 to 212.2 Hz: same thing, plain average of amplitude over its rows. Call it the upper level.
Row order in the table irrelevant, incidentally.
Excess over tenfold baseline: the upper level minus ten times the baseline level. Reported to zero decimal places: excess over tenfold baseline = -232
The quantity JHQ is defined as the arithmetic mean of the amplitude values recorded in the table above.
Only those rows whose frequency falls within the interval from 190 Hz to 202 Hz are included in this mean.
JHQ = 25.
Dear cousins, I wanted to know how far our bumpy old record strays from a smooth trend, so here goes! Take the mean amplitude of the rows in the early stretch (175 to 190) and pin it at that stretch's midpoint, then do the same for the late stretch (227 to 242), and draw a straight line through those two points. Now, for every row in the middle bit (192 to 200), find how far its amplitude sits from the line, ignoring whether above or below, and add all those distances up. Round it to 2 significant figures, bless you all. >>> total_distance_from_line 2.8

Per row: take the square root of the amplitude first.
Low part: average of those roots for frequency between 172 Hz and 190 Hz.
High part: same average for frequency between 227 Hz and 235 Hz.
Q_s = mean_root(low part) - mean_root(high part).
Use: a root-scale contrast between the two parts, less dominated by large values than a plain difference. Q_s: 0.97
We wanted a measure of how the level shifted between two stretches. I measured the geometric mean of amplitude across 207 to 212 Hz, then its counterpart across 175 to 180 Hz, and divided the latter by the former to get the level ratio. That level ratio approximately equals 1.3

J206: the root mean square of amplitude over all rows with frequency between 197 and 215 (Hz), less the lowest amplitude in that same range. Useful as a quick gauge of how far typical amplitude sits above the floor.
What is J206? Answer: 3.75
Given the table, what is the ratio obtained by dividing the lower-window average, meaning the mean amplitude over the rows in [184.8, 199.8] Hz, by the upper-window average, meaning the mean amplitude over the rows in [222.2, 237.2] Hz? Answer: 1.5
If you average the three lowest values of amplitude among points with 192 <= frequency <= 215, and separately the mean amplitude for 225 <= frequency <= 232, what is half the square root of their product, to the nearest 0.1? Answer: 8.9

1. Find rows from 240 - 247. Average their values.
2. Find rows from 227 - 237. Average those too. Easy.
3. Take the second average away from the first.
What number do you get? 7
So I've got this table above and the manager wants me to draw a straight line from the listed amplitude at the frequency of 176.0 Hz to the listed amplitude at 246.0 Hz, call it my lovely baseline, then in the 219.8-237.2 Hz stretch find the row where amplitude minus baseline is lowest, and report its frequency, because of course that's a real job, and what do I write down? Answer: 226.0 Hz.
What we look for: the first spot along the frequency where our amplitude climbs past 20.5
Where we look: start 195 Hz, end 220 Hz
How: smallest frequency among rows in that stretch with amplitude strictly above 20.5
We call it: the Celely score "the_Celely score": 196.0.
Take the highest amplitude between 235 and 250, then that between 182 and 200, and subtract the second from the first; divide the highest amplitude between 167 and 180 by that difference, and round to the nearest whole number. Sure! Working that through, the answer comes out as 20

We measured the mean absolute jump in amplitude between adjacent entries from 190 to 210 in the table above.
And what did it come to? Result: 1.5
